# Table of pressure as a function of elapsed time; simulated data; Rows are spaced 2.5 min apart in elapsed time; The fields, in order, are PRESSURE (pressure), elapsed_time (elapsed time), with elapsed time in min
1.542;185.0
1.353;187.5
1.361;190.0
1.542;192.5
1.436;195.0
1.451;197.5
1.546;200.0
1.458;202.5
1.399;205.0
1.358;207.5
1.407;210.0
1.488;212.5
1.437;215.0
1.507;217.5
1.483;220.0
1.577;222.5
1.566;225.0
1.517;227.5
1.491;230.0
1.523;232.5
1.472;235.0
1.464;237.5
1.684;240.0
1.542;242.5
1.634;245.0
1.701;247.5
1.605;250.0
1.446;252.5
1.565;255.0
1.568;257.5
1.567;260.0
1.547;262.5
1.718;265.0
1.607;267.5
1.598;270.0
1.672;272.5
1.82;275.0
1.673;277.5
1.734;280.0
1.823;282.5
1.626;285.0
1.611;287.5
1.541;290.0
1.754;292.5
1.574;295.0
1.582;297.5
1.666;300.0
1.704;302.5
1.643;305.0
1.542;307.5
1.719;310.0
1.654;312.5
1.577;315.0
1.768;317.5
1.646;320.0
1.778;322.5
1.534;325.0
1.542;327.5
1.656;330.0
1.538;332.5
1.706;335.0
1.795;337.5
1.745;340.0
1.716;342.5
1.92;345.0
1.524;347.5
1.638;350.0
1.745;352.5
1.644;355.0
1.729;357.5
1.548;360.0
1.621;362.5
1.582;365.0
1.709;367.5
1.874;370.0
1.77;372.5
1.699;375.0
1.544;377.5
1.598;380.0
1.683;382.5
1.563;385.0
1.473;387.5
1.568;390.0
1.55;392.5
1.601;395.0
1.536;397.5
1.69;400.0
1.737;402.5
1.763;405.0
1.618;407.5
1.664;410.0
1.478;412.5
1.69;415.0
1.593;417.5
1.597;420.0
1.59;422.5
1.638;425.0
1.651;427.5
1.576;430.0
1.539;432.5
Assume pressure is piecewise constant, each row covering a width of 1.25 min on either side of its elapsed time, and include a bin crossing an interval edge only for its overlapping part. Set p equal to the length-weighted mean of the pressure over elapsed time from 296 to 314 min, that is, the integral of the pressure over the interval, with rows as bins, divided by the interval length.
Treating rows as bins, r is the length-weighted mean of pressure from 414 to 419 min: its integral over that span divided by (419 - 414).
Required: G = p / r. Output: 1.00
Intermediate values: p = 1.64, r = 1.64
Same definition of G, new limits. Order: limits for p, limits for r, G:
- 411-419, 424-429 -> 0.97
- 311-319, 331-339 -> 0.99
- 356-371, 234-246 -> 1.07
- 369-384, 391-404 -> 1.04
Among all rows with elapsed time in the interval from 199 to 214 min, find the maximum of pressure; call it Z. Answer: 1.546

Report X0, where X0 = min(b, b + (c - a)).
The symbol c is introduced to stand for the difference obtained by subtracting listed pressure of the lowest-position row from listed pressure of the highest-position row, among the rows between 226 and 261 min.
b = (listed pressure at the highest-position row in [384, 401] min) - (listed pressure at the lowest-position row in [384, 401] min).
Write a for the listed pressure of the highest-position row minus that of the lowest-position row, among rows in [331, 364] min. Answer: 0.09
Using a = 0.08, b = 0.13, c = 0.05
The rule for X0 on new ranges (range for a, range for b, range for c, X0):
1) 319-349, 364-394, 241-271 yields -0.03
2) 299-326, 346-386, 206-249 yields 0.04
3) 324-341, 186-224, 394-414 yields -0.11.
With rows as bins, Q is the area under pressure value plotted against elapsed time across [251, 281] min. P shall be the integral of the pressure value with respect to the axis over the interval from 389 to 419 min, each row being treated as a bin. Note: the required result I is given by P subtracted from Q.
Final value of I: 0.0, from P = 48.7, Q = 48.8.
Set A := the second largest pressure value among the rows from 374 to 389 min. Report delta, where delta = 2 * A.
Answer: 3.37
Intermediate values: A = 1.683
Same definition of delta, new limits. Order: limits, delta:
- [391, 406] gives 3.47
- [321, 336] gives 3.41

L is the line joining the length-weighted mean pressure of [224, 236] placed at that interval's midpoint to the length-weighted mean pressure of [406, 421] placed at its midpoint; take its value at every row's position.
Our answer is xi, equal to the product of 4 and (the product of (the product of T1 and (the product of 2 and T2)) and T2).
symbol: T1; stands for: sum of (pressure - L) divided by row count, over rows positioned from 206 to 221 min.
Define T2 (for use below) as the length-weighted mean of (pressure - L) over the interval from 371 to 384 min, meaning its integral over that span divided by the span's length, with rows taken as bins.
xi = -0.002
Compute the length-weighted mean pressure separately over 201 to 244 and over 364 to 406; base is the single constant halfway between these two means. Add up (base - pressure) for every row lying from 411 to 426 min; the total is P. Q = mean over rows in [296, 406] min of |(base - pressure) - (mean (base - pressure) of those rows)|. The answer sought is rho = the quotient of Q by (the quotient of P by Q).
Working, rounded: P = -0.2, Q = 0.083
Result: -0.039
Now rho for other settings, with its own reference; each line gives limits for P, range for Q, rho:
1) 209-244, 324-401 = 0.010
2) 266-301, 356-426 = -0.004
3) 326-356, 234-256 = -0.005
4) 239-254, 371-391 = -0.031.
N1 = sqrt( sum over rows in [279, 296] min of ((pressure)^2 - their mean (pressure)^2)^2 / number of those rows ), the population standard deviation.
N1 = 0.33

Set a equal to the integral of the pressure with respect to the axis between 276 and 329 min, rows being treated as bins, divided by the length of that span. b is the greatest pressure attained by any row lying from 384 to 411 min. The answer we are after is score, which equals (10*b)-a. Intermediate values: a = 1.65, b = 1.763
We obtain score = 16.0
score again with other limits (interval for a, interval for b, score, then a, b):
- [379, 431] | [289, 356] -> 17.6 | 1.61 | 1.92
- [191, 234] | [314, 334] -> 16.3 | 1.48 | 1.778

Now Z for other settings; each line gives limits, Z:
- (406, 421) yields 1.69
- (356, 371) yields 1.874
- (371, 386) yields 1.77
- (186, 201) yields 1.546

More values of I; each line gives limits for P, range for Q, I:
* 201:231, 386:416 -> 4.2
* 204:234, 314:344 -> 5.7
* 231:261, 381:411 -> 1.7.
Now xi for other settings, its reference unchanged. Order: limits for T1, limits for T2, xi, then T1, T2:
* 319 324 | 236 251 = 0.008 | 0.15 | 0.08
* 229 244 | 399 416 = 0.000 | 0.01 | 0.06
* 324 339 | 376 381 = 0.000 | 0.06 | -0.02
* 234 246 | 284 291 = 0.001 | 0.04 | 0.05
